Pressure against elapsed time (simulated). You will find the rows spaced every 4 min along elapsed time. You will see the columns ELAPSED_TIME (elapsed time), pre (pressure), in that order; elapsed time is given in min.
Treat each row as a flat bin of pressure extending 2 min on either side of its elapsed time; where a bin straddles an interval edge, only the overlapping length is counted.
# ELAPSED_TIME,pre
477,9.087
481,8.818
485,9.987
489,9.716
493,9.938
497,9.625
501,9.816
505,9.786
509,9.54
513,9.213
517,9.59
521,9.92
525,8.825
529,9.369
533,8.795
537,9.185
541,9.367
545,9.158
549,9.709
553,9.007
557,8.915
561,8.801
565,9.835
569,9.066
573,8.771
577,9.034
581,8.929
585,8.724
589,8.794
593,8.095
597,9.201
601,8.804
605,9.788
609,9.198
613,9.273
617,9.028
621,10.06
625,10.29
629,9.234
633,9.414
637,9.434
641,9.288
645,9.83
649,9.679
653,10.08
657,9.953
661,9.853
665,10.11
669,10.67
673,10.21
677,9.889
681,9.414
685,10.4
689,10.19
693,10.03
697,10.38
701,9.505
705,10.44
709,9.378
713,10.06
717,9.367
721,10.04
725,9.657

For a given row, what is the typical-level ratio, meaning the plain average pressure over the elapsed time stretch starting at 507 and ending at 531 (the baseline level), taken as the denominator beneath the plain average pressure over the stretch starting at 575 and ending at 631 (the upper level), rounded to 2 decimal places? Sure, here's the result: 0.98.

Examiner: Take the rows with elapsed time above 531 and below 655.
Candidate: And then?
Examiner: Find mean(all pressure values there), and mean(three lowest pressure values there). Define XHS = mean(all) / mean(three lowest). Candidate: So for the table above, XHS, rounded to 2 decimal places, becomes 1.08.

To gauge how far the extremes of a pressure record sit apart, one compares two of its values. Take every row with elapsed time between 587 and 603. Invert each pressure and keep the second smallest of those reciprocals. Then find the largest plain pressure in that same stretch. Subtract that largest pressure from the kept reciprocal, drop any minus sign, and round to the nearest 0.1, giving 9.1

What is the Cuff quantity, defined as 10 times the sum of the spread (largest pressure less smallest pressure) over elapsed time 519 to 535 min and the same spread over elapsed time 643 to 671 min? 21.2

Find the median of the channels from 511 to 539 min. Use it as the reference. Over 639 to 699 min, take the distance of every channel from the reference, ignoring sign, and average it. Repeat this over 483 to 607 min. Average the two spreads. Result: 0.59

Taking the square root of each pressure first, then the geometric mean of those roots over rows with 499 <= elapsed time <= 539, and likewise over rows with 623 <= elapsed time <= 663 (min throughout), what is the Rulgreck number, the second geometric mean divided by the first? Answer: 1.02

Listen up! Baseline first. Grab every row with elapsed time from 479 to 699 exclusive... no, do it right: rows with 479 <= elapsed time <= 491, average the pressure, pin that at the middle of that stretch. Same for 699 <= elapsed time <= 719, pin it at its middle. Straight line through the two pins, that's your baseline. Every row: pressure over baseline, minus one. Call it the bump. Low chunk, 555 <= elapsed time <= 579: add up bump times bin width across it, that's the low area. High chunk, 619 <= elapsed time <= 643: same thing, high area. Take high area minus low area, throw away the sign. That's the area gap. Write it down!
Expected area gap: 1.2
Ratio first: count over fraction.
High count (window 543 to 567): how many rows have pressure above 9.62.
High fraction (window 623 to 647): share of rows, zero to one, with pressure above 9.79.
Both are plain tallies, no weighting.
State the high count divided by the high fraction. 6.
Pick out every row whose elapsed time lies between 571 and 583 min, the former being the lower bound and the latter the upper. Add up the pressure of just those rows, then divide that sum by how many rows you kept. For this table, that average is 8.91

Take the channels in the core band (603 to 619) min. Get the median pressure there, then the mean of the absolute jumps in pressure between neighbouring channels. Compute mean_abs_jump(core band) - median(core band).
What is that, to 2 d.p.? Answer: -8.93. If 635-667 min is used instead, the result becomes -9.60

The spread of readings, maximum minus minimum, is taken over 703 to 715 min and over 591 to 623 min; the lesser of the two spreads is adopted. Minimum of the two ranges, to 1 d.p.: 1.1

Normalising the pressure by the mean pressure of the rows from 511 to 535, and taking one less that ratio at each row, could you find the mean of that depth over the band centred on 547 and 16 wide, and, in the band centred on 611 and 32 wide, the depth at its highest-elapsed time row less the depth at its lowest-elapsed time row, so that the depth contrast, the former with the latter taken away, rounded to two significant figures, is 0.11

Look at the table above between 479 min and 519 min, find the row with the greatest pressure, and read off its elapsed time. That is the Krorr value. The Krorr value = 485 min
